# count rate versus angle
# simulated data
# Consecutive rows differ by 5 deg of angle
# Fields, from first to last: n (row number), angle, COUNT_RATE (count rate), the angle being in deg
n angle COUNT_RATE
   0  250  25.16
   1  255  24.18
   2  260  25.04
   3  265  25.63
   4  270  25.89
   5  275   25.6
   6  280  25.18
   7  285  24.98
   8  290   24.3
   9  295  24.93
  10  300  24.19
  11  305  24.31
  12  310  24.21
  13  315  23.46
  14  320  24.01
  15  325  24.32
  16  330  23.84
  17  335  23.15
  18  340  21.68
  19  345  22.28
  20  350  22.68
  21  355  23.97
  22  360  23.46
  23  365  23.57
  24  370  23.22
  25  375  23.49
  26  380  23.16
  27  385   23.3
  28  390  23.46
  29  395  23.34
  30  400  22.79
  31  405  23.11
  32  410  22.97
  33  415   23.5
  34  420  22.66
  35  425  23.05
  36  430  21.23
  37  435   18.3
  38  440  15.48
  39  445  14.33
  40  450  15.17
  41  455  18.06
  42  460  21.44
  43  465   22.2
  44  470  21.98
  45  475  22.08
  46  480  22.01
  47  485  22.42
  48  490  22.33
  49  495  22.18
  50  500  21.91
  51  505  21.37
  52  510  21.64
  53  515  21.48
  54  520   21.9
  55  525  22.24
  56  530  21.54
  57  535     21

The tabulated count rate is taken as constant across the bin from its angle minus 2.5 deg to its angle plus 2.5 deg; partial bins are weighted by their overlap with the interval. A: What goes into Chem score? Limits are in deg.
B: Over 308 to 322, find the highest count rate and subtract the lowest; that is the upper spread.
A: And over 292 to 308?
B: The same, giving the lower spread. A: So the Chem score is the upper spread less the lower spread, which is 0.0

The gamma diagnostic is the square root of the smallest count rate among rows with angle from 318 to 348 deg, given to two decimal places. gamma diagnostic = 4.66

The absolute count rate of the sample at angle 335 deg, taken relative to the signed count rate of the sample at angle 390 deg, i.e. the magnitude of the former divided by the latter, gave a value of 1.0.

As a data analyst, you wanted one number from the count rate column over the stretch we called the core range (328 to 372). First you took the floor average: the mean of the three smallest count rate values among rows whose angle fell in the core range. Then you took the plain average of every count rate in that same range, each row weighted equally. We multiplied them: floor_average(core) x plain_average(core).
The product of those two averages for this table 513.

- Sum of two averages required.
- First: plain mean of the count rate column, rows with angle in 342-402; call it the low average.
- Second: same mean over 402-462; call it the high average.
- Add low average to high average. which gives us 43.2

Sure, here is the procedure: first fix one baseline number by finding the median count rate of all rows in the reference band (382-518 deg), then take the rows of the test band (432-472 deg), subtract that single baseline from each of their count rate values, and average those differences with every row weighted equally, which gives -3.7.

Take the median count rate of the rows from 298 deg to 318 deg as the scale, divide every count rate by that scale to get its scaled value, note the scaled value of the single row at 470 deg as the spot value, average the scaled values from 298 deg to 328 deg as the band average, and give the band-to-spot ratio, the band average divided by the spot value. 1.10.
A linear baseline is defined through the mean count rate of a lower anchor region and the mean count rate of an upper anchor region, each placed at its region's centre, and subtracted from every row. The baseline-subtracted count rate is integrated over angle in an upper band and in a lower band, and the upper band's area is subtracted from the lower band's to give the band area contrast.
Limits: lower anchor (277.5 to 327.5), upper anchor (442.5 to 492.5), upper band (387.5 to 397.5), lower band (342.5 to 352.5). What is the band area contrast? -21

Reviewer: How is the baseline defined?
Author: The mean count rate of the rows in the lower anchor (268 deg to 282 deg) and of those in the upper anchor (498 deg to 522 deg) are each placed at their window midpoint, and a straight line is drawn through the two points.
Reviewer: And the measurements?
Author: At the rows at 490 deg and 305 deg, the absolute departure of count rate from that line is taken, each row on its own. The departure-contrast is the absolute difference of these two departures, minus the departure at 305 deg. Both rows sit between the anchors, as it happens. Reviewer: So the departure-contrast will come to -0.3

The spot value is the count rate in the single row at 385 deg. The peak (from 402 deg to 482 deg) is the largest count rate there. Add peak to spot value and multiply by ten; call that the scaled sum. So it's 468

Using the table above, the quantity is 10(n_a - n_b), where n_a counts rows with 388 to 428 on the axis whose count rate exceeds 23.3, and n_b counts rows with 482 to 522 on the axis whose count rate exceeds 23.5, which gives 30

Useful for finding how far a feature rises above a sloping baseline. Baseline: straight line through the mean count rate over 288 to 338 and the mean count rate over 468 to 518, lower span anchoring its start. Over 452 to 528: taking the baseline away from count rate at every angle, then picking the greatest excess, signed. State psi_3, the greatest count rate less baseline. 0.68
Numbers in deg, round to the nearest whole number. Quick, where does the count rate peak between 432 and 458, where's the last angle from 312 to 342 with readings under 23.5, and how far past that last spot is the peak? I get 95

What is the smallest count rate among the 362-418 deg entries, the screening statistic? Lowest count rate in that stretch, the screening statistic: 22.79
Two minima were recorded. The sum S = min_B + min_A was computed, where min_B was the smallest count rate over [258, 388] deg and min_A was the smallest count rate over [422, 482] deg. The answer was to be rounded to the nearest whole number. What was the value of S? 36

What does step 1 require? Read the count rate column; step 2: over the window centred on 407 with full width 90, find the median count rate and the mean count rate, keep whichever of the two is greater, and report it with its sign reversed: -23.1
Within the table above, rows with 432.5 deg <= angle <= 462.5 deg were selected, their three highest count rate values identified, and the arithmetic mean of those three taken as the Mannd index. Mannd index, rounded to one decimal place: 19.3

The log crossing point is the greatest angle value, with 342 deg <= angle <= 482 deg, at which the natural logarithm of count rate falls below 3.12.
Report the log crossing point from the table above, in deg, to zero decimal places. 480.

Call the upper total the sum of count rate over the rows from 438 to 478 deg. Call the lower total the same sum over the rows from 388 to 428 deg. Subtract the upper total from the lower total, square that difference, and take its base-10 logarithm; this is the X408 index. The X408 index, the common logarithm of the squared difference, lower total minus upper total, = 3.1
